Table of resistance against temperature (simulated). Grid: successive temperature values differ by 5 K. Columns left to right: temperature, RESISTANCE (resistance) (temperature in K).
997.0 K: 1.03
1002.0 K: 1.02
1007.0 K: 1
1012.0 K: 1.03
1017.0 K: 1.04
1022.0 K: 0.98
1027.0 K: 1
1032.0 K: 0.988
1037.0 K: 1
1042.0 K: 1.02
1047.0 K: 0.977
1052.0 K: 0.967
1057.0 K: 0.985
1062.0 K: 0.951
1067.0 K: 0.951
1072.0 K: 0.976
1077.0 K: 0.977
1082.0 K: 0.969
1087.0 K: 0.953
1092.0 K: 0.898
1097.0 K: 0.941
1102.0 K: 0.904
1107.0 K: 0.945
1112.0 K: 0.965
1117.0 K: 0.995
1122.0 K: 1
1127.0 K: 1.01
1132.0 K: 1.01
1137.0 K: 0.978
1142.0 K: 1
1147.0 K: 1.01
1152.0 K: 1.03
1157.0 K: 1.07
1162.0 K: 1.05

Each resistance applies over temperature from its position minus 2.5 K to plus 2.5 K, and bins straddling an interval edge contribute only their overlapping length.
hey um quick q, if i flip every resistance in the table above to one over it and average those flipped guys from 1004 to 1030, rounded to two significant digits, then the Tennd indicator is 0.99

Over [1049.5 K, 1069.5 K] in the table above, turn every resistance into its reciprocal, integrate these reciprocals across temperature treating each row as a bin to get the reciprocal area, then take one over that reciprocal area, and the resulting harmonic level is 0.0482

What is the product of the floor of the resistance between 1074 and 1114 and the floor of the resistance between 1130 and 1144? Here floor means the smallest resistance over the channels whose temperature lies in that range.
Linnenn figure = 0.878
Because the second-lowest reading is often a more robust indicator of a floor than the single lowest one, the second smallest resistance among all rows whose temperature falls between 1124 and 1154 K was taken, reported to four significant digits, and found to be 1.000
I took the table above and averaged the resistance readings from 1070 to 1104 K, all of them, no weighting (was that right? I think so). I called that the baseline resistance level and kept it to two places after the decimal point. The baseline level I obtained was 0.95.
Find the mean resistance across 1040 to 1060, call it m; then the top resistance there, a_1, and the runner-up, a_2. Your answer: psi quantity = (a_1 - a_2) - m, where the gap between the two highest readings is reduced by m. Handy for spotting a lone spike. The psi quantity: -0.95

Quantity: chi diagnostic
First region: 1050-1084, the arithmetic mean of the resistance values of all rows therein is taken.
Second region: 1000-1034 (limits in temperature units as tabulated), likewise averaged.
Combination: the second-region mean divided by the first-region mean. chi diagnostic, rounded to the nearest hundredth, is 1.04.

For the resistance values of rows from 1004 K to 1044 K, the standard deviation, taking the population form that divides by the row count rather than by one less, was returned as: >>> 0.019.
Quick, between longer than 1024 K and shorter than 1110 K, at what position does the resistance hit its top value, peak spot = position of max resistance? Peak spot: 1042.0 K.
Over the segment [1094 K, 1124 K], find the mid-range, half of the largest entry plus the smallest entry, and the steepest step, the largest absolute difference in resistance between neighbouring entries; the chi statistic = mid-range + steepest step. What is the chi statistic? 0.99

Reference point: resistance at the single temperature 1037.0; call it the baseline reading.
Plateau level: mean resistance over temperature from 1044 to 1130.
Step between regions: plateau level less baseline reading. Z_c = -0.04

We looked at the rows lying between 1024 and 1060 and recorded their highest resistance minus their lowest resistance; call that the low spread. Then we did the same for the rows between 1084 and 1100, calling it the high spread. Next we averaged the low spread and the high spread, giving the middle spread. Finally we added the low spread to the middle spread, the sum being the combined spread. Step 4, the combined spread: 0.107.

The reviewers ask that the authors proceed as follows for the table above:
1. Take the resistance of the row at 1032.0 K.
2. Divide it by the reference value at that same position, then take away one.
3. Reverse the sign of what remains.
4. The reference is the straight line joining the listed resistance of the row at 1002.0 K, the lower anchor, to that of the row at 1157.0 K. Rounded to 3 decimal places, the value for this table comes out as 0.040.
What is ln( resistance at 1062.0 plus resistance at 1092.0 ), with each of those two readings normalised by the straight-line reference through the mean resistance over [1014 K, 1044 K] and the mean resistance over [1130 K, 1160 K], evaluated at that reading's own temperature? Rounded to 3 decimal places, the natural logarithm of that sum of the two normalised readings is 0.605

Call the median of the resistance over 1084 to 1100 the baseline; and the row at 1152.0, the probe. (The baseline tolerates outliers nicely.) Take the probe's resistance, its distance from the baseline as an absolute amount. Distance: 0.09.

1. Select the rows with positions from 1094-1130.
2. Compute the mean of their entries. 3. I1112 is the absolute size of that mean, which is 0.97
